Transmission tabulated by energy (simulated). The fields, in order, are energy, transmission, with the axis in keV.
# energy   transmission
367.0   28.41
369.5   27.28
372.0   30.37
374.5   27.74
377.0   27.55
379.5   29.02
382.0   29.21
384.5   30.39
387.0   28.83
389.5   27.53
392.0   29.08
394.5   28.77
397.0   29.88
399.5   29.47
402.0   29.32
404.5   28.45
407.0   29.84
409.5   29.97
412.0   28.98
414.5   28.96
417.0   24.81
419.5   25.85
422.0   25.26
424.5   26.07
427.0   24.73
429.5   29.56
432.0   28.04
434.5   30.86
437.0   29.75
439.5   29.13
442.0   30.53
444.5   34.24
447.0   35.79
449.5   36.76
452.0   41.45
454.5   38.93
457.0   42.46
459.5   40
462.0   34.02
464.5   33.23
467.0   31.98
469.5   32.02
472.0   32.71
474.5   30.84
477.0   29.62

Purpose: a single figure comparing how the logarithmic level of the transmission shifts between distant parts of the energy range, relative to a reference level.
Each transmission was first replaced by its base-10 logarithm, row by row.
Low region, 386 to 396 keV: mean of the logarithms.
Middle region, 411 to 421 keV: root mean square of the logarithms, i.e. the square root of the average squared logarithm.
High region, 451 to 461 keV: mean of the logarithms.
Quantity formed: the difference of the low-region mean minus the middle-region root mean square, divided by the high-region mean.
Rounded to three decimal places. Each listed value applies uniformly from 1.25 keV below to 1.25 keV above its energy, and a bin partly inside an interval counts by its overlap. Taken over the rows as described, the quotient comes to 0.014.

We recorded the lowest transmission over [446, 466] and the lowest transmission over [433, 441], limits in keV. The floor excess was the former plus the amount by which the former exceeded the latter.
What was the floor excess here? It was 37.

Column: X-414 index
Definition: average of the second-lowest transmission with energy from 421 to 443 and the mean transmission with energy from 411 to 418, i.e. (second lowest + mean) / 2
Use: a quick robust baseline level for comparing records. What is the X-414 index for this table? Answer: 26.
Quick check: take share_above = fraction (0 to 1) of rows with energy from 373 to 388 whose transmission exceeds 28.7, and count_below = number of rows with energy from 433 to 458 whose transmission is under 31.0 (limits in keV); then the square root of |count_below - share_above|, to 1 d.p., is 1.8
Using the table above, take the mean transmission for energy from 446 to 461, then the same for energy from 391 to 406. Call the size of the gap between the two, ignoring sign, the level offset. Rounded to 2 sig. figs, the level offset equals 10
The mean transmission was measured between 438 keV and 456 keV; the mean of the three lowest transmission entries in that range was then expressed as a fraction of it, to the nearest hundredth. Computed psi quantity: 0.89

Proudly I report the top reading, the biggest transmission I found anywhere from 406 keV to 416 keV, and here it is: 29.97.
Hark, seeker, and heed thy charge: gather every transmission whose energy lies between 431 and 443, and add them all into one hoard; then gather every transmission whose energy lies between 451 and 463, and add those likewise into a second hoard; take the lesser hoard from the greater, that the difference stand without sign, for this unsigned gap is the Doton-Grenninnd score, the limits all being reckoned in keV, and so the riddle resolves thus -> 49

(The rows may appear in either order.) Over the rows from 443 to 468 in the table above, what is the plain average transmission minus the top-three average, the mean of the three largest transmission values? -4.4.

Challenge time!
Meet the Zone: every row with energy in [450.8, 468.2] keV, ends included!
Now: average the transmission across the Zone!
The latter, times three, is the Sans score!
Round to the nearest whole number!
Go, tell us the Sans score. 112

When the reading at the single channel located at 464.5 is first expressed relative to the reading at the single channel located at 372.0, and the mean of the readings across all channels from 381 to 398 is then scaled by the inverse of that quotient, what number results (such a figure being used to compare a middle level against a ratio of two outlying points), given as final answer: 27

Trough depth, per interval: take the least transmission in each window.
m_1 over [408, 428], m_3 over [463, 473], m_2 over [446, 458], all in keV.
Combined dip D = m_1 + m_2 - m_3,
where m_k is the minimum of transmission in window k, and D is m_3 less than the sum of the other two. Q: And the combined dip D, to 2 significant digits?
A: 29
